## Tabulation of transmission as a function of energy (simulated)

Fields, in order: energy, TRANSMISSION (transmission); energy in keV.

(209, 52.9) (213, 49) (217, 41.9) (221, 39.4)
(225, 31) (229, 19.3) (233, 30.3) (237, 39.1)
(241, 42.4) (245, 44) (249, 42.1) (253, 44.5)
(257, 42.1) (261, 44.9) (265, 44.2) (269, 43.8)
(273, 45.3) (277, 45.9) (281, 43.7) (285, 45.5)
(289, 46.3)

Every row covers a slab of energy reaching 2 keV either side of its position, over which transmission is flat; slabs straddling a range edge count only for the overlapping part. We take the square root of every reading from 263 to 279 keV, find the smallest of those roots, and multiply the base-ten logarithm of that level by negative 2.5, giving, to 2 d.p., -2.05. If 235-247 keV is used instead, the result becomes -1.99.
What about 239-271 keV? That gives -2.03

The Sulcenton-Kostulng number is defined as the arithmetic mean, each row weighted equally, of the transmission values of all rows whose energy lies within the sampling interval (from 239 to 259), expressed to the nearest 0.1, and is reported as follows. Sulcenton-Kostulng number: 43.0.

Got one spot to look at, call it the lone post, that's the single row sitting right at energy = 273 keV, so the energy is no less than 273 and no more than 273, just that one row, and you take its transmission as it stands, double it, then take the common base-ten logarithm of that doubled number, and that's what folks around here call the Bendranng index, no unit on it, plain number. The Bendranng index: 1.96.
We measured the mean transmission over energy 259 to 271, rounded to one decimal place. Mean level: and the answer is 44.3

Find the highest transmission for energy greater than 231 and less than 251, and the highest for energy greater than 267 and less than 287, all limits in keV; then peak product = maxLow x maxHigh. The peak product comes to 2020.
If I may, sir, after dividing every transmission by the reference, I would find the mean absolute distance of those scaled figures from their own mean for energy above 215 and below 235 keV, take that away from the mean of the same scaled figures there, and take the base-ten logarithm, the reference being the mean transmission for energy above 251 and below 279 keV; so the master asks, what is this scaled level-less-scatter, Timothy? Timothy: -0.24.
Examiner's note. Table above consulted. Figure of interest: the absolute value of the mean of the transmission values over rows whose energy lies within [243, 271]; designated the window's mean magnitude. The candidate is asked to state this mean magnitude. 44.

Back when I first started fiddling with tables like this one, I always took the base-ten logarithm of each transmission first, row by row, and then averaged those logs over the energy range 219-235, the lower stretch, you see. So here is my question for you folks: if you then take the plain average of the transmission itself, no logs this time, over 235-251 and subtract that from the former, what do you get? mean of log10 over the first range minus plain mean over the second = -40.4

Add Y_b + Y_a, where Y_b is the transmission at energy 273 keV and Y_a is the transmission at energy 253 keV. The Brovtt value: 90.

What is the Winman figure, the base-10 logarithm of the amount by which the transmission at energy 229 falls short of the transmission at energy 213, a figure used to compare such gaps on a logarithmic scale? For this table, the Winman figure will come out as 1.5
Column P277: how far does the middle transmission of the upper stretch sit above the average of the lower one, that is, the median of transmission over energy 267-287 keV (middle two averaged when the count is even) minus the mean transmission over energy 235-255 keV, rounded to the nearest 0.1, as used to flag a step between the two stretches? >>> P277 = 2.9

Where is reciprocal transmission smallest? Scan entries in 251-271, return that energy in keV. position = 261 keV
